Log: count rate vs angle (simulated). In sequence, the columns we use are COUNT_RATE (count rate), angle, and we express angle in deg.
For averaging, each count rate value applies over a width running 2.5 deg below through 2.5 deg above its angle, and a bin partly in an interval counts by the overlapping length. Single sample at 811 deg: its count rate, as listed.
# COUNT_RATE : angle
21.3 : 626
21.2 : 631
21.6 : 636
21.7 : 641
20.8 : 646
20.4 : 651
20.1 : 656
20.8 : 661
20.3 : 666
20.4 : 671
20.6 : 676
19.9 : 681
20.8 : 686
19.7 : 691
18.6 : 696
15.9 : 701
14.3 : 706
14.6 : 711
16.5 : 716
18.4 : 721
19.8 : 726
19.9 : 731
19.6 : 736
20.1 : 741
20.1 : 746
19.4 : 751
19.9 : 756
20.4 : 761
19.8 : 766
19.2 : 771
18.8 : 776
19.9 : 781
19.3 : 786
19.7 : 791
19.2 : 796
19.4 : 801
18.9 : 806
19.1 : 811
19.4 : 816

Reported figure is 19.1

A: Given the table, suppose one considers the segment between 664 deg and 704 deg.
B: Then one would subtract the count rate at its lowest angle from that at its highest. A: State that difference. -4.4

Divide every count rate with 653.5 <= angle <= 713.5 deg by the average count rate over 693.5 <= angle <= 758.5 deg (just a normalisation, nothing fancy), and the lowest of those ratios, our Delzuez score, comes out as 0.78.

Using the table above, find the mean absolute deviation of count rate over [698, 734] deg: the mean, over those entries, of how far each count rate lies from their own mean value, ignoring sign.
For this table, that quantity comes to 1.98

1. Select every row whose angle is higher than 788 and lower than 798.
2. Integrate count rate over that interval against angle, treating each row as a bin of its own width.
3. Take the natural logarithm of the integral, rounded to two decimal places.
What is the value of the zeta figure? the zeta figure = 5.27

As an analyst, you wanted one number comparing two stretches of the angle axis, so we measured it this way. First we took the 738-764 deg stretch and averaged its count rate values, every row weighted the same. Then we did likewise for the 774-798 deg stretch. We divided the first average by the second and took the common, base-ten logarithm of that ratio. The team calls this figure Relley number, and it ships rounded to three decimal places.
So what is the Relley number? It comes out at 0.013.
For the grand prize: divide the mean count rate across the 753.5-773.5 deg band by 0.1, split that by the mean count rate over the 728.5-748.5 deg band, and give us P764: 9.9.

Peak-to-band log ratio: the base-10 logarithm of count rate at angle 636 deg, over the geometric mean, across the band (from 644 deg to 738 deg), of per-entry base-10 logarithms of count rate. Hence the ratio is 1.05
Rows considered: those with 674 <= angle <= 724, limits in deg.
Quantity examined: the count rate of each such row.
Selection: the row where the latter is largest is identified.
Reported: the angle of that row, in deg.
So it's 686 deg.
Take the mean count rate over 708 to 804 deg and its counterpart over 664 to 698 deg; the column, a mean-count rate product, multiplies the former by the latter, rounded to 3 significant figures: 384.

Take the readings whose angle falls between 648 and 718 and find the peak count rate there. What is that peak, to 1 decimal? 20.8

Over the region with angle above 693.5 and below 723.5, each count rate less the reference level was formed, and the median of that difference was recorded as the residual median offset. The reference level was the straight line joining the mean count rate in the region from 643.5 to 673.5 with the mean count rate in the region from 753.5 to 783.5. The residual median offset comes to -3.9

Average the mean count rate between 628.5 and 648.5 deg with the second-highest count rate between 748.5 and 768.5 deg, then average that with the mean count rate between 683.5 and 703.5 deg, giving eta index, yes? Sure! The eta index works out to 19.7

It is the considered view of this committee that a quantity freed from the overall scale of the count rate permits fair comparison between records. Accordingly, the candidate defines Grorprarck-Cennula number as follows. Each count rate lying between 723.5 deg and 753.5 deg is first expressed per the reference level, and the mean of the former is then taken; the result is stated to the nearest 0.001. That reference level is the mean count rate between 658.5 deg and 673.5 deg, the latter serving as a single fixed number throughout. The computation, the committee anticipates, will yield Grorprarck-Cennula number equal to 0.967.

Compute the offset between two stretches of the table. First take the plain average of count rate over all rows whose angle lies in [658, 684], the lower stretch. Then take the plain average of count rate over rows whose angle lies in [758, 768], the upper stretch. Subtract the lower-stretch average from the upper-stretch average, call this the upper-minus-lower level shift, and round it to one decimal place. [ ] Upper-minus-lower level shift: -0.3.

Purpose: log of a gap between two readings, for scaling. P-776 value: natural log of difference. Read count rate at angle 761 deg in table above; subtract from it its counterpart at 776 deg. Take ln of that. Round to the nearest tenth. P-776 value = 0.5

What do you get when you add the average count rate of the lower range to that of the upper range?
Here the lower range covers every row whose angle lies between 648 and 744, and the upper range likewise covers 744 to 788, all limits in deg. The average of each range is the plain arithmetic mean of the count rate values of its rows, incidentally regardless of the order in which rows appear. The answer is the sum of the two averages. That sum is 38.6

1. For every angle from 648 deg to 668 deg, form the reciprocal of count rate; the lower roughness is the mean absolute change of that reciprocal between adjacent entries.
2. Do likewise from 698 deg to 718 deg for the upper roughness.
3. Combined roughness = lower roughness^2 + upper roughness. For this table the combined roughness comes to 0.005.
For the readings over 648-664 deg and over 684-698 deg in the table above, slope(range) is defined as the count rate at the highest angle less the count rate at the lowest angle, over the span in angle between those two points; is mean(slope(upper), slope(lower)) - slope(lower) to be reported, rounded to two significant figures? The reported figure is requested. -0.13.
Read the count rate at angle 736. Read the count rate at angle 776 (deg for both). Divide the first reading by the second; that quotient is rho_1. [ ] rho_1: 1.04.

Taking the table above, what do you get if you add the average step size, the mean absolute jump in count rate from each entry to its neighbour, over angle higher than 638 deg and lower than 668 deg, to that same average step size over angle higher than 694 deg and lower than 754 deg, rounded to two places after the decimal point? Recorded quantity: 1.60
